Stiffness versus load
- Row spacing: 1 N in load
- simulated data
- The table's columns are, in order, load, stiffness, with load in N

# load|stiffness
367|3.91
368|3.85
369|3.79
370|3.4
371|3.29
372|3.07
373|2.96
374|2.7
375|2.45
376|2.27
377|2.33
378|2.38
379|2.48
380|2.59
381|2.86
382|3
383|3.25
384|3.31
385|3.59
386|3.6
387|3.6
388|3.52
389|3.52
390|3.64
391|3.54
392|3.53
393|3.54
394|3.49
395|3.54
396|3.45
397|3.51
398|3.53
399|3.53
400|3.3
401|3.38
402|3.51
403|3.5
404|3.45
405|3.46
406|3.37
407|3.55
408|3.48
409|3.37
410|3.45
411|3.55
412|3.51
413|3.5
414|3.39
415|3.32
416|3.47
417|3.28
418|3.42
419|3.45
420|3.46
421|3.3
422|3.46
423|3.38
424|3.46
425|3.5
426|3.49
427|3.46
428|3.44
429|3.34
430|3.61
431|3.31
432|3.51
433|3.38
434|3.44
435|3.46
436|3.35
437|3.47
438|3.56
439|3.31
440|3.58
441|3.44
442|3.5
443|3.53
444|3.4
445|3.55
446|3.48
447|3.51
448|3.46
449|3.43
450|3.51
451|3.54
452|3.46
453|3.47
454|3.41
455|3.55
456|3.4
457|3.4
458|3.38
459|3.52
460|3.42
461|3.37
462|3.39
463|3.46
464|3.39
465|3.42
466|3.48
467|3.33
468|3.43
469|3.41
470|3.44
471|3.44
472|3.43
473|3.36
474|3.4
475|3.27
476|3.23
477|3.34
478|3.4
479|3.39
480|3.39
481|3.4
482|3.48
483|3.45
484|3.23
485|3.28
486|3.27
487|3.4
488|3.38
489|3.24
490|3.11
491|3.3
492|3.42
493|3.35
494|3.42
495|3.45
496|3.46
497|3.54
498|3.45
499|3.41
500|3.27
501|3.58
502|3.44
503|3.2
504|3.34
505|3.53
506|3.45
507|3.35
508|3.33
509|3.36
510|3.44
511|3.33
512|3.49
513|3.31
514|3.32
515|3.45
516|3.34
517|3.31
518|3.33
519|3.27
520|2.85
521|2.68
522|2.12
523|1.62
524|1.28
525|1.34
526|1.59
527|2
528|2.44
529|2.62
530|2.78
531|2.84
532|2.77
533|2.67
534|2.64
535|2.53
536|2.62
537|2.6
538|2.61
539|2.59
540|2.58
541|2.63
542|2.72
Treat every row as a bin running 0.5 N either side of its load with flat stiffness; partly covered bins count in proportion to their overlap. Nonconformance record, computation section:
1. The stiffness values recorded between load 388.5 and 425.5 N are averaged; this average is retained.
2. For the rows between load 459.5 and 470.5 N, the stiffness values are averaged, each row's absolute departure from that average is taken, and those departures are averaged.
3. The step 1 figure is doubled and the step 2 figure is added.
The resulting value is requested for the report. 6.96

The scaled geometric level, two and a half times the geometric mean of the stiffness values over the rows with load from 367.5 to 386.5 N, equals 7.42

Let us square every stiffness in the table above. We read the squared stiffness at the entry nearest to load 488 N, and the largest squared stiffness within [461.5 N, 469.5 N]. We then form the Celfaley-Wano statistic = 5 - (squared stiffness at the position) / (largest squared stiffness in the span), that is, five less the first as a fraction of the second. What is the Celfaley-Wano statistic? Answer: 4.06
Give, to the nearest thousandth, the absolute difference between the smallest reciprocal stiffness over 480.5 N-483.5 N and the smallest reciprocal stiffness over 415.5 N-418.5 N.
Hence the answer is 0.001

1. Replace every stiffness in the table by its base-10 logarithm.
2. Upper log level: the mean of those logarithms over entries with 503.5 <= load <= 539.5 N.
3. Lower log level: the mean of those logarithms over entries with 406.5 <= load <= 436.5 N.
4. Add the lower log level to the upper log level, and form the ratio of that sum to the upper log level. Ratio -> 2.23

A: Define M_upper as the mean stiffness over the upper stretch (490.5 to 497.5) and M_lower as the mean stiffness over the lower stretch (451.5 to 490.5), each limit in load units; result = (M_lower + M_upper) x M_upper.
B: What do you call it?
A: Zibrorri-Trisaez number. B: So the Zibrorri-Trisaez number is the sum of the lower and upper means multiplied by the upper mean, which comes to 23.3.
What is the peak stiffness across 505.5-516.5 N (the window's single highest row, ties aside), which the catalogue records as 3.49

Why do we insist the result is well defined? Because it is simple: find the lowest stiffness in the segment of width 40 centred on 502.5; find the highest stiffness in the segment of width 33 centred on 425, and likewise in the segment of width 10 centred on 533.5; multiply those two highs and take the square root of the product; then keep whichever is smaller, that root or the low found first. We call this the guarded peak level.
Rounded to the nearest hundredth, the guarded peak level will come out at 2.12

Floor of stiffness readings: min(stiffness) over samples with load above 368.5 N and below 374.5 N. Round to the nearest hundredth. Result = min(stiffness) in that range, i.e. 2.70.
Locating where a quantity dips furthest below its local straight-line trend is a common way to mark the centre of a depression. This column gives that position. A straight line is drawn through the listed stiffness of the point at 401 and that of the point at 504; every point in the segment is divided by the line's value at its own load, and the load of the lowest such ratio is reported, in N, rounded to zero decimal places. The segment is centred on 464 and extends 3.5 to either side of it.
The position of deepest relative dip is 467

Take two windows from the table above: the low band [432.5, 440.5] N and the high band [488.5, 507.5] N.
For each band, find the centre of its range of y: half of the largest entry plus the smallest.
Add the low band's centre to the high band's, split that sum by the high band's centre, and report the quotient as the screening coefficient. 2.03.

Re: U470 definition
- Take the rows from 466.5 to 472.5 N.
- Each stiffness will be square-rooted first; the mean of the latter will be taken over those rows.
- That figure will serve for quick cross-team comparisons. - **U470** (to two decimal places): 1.85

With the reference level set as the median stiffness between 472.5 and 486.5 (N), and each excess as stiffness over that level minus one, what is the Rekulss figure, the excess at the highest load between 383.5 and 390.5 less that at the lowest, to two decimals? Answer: 0.10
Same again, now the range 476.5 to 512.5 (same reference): 0.04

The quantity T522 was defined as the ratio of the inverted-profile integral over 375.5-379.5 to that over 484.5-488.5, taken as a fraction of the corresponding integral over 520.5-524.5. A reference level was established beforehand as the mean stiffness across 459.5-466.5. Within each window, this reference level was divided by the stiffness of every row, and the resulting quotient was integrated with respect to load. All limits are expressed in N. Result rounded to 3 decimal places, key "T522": 0.184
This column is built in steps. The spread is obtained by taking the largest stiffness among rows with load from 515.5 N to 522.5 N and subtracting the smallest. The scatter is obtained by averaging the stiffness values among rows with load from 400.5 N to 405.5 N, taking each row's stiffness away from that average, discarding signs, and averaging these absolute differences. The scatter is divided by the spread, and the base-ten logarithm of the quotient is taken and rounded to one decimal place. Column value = -1.5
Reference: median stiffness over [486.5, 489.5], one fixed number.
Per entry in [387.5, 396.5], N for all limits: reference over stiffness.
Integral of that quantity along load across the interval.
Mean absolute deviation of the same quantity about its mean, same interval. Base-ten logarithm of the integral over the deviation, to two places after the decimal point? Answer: 3.01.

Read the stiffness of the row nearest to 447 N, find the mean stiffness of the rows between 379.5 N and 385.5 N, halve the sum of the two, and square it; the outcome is 10.9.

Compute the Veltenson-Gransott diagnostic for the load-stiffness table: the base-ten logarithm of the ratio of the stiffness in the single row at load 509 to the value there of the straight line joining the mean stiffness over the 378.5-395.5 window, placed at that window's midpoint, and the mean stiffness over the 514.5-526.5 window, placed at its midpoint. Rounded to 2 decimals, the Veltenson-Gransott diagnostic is 0.11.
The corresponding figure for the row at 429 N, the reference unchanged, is 0.04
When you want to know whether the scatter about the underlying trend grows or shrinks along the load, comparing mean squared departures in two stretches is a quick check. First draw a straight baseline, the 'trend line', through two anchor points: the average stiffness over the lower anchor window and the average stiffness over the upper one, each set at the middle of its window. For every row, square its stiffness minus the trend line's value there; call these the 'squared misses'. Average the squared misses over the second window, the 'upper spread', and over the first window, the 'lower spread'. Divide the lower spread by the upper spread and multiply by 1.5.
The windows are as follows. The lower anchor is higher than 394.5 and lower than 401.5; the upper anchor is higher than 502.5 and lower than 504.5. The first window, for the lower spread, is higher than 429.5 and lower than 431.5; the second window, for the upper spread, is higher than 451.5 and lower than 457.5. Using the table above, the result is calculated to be 3.6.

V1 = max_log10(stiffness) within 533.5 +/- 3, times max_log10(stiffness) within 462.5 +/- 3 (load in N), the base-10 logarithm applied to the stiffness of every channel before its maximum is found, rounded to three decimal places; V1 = 0.244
